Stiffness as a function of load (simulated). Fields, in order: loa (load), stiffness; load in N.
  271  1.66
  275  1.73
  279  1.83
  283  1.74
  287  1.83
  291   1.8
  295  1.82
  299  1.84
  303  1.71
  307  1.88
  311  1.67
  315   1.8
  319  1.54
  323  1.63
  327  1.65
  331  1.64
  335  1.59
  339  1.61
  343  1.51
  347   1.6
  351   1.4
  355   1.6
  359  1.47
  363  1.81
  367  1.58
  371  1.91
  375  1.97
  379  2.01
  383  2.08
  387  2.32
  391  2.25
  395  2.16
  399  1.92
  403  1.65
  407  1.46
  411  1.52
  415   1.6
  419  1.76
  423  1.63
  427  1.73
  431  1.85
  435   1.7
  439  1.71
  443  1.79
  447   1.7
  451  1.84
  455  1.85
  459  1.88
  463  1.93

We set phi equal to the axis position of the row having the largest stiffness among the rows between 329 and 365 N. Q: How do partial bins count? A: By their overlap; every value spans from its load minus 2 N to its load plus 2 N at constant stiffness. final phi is 363 N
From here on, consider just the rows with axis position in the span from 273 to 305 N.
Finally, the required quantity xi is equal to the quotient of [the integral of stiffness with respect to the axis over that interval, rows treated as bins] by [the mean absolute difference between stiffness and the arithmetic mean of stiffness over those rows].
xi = 1254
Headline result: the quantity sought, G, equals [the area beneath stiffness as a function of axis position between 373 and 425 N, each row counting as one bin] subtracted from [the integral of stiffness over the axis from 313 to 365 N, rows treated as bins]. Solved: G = -13.9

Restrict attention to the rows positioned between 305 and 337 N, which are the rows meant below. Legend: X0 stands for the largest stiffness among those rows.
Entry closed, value 1.88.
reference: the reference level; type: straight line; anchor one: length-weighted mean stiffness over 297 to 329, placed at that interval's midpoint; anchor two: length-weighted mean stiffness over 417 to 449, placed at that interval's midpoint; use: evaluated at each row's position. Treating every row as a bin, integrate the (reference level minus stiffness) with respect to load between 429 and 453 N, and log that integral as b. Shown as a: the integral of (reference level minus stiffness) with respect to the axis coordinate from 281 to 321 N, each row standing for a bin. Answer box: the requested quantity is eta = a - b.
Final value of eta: -1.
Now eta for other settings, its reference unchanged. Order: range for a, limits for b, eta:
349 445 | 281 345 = -6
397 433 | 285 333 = 3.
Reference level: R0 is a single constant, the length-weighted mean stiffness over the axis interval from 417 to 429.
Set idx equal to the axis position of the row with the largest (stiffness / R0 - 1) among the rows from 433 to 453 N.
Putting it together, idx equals 451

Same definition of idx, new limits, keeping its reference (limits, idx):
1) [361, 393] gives 387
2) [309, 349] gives 315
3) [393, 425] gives 395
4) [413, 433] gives 431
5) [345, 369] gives 363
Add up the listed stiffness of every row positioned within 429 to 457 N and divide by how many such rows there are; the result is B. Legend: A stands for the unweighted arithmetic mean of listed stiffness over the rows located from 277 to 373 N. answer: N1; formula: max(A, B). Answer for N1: 1.78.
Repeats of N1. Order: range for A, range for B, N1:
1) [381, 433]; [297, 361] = 1.84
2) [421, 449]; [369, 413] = 1.93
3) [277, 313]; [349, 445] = 1.79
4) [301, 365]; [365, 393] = 2.02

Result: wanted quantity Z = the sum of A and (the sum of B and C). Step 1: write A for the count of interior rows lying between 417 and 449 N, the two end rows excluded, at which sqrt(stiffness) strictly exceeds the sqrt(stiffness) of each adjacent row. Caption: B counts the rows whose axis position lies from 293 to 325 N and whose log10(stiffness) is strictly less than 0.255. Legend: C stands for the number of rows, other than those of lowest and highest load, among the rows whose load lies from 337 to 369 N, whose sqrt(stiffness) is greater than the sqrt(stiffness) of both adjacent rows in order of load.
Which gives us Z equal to 9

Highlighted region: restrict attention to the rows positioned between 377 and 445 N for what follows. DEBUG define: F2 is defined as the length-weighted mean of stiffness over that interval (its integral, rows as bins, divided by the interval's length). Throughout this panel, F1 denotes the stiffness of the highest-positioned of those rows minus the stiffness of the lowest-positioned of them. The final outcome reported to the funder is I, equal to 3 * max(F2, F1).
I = 5.50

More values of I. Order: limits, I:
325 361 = 4.69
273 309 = 5.39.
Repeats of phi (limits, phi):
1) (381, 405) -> 387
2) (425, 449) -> 431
